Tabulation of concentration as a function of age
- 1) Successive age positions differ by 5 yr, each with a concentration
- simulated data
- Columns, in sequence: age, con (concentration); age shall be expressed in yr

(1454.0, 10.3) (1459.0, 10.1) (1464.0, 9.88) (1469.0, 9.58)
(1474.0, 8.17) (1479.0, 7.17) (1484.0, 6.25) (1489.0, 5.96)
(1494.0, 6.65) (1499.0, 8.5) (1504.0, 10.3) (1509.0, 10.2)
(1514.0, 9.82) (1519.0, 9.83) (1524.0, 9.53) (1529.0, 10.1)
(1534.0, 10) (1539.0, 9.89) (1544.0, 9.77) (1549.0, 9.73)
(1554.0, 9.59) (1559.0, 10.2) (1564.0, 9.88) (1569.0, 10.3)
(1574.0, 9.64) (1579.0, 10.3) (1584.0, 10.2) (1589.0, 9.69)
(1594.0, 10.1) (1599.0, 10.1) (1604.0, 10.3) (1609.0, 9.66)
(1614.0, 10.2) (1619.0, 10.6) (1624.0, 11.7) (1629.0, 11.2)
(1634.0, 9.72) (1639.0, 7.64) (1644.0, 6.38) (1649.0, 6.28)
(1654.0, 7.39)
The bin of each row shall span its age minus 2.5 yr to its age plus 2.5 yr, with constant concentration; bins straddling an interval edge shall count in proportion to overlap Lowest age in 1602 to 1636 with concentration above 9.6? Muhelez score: 1604.0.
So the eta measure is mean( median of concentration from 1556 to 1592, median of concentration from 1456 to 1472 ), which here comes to 10.0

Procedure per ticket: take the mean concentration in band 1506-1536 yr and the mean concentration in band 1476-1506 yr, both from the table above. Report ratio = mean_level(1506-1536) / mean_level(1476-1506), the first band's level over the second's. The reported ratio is 1.33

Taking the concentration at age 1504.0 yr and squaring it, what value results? 106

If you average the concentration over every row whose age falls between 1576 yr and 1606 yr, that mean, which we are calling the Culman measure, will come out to 10.1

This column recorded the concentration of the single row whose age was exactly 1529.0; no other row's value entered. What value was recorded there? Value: 10.1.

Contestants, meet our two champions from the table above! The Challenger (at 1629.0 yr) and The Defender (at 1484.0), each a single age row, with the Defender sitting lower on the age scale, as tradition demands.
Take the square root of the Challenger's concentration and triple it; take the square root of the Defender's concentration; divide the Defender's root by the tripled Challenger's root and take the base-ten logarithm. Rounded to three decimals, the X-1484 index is -0.604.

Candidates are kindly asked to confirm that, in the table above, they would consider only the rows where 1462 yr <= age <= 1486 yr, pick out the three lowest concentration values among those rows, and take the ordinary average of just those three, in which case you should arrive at 7.2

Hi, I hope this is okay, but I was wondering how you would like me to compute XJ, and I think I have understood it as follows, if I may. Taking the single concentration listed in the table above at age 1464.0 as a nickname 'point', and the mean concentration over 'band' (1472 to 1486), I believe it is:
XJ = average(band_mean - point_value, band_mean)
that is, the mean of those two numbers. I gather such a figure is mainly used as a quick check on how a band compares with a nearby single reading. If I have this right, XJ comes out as 2.3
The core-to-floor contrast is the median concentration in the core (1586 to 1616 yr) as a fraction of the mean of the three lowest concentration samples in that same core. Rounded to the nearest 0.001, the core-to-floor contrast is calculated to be 1.029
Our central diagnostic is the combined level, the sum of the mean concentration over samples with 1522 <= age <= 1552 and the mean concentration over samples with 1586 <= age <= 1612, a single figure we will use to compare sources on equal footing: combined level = 19.8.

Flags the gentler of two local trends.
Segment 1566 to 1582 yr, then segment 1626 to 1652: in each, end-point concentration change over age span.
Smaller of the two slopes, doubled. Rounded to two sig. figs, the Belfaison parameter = -0.49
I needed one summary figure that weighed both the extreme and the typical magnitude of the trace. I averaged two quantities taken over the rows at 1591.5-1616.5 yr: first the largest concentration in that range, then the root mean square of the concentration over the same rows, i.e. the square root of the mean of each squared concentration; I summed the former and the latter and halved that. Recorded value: 10.2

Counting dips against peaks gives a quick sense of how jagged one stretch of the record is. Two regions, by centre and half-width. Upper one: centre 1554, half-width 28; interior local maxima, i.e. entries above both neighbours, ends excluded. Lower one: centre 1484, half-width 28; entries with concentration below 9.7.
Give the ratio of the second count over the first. 3.5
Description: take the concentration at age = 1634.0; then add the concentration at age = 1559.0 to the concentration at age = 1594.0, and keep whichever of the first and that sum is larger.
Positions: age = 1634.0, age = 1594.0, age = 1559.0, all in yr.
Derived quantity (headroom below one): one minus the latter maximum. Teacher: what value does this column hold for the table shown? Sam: -19.3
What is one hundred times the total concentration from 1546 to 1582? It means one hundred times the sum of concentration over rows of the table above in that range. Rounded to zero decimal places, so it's 6964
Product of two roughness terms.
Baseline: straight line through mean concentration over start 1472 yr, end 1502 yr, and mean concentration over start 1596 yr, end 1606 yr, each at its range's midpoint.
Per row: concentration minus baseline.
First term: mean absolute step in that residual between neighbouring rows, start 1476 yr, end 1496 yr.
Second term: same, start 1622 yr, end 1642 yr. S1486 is 1.0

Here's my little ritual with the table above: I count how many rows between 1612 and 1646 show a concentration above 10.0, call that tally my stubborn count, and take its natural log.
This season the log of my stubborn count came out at 1.4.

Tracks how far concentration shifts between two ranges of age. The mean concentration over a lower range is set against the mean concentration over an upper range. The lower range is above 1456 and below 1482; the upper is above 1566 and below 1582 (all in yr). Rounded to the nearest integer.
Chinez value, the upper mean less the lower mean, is 1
